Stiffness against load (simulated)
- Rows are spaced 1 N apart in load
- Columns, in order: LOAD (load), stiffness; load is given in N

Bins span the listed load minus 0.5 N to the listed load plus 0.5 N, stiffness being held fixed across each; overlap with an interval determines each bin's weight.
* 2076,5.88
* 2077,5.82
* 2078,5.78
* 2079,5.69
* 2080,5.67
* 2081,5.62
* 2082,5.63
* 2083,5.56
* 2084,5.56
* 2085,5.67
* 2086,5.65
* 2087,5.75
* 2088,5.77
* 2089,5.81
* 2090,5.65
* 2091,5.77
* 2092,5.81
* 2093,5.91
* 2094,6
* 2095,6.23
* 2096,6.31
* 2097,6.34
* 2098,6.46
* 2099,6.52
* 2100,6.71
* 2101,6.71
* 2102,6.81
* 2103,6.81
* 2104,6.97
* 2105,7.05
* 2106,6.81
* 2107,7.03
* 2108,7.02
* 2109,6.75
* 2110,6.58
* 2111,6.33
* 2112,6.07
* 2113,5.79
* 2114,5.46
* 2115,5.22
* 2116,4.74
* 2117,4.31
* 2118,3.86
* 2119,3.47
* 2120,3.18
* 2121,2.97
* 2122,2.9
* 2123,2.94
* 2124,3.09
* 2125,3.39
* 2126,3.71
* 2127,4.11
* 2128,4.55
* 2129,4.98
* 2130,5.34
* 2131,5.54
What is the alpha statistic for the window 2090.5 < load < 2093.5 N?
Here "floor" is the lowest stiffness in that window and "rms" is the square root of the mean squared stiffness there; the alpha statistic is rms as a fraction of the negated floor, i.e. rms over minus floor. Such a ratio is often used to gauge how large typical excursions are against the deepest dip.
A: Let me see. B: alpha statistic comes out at -1.01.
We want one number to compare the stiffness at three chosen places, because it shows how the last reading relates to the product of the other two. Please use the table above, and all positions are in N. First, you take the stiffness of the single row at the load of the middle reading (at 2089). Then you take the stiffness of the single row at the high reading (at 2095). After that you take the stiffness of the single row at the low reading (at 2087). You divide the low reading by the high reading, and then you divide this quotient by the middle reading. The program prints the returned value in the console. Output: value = 0.16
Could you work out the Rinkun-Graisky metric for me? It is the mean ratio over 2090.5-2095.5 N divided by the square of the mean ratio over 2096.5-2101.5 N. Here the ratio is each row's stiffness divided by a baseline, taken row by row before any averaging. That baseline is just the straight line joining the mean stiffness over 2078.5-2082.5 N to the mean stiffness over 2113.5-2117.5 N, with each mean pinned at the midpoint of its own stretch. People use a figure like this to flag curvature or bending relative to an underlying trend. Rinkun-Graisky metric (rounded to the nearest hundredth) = 0.71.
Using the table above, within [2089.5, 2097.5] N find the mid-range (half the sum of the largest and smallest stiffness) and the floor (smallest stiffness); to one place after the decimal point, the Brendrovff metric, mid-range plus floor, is 11.6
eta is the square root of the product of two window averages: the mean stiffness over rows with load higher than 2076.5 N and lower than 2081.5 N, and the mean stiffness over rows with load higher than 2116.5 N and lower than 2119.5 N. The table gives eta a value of 4.71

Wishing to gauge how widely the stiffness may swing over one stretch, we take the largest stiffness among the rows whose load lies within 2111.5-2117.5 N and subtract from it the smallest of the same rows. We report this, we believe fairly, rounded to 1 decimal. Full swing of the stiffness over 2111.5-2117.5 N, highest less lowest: 1.8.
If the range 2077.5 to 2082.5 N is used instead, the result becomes 0.2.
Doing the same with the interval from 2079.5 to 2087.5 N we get 0.2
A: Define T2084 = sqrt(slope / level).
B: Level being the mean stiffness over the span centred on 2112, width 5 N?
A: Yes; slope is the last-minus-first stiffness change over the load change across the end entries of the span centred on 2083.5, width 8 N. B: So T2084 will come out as 0.043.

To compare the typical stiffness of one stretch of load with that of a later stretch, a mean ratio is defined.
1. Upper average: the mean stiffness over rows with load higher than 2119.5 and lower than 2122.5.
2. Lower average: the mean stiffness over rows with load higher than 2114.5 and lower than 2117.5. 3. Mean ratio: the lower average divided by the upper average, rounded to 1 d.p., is 1.6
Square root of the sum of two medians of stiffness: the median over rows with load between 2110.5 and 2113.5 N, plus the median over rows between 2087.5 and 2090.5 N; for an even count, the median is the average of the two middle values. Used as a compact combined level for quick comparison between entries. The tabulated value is 3.44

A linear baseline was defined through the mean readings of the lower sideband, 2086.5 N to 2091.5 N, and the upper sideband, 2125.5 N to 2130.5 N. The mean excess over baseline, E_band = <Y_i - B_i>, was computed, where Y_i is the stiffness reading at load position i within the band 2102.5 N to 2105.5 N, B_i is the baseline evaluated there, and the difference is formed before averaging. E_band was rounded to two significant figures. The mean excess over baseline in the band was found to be 1.7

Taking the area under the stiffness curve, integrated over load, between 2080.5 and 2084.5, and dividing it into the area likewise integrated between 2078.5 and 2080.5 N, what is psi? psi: 0.5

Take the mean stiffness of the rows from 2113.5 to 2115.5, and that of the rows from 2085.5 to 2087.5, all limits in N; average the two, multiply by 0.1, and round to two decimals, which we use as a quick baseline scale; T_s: 0.55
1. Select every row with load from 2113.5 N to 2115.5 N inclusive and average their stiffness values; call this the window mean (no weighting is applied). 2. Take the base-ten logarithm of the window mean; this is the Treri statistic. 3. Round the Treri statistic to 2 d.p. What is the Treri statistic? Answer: 0.73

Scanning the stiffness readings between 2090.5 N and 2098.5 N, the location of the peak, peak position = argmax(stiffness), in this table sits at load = 2098 N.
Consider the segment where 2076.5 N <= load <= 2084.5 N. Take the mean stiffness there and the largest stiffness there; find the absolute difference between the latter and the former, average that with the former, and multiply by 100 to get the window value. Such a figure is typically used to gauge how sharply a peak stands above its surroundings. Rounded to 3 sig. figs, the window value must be 291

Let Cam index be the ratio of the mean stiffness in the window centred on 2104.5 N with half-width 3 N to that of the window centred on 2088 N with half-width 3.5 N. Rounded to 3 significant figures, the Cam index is 1.21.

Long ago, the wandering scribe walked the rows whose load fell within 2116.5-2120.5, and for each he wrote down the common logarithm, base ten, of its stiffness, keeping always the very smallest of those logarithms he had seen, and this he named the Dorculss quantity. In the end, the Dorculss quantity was 0.50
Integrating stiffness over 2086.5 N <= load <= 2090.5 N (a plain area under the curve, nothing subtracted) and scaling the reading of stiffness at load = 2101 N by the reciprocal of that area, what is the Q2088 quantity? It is 0.29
